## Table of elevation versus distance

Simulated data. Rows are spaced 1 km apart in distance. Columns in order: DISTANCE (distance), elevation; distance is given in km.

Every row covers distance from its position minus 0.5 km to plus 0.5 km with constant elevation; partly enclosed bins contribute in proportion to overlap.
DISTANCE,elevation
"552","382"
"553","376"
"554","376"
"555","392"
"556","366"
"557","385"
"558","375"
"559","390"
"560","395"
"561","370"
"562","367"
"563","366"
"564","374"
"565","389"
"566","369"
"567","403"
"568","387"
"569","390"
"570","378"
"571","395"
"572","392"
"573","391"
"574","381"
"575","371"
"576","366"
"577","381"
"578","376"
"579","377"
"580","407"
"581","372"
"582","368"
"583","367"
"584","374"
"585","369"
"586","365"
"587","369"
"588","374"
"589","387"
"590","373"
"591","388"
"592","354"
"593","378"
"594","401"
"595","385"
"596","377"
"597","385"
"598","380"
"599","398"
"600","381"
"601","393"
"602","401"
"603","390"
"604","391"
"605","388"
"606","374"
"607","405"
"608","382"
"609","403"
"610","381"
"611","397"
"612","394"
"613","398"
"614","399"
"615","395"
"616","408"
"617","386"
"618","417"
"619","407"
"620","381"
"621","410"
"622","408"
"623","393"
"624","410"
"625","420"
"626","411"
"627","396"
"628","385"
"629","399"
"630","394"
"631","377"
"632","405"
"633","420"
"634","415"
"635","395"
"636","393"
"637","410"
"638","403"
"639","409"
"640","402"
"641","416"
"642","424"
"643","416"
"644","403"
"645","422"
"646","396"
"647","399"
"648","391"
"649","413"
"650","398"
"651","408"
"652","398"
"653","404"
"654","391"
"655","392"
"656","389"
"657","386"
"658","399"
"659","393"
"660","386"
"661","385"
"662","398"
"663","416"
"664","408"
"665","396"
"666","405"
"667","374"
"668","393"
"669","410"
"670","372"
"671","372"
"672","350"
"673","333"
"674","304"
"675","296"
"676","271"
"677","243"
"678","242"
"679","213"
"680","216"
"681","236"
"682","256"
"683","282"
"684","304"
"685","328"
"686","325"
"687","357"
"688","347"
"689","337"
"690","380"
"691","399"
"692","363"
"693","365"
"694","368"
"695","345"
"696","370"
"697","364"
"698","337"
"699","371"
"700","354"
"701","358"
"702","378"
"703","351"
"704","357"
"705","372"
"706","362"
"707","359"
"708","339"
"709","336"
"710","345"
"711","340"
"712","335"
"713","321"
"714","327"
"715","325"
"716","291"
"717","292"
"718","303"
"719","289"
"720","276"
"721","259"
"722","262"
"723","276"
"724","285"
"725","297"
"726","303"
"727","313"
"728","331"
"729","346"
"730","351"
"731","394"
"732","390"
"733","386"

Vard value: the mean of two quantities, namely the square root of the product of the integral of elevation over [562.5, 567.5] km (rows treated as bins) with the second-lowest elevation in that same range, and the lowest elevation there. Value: 602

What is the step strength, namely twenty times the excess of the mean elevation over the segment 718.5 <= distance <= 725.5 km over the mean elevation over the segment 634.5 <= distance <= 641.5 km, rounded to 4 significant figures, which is -2526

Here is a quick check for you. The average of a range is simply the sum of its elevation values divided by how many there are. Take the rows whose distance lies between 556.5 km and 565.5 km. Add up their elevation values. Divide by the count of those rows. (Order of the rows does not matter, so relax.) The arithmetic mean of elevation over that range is 379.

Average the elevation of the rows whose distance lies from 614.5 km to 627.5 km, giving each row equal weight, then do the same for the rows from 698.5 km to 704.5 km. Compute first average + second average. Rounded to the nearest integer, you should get 765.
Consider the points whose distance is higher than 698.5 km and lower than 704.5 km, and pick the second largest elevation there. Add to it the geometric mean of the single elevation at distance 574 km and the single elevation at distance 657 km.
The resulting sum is 754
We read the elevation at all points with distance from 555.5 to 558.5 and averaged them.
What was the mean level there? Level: 375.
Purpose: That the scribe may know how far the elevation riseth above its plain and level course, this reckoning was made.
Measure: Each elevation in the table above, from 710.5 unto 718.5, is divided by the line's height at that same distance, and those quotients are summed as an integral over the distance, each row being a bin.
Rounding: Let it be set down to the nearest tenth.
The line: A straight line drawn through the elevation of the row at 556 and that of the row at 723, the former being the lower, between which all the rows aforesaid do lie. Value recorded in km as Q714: 9.0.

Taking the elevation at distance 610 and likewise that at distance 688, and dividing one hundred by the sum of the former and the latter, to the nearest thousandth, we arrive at 0.137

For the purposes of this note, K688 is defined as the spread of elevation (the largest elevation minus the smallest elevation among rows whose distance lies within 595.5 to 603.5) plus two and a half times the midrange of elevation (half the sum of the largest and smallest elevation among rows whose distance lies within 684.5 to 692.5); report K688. 929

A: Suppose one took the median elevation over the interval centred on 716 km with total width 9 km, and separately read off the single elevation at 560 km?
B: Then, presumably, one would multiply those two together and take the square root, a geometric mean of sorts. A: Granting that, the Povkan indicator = 346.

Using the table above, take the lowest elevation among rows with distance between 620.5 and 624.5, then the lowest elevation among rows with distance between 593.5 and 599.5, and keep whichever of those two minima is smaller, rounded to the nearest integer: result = 377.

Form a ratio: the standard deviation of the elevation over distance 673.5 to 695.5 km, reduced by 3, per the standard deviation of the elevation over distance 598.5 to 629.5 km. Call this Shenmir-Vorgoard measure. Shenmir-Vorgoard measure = 4.6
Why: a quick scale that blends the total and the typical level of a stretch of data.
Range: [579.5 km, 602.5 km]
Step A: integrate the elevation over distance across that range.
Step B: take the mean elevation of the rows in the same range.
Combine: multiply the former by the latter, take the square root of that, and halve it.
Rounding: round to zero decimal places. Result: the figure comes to 912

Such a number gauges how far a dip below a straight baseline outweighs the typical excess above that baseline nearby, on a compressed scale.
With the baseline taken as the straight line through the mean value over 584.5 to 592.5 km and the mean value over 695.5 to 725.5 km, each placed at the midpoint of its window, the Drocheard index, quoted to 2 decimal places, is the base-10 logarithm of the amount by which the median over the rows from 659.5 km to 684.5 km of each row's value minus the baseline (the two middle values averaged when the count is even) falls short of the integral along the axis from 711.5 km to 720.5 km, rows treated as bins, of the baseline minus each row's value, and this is 2.21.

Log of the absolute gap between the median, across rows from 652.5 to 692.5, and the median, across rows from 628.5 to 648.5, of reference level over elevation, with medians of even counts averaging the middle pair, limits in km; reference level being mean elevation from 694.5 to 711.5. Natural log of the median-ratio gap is -2.6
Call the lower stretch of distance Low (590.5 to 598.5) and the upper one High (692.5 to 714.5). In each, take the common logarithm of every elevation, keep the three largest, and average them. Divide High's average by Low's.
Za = 0.99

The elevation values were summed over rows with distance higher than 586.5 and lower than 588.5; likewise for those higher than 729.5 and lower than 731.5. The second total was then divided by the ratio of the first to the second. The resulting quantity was 747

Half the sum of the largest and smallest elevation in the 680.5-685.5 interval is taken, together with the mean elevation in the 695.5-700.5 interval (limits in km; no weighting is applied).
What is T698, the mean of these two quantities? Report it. 321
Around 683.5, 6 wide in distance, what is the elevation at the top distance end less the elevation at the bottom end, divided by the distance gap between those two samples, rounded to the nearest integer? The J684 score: 18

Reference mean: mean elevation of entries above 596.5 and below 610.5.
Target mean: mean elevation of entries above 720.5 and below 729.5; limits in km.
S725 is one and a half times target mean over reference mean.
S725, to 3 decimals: 1.144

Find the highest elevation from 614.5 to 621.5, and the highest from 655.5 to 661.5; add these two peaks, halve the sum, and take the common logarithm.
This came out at 2.61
